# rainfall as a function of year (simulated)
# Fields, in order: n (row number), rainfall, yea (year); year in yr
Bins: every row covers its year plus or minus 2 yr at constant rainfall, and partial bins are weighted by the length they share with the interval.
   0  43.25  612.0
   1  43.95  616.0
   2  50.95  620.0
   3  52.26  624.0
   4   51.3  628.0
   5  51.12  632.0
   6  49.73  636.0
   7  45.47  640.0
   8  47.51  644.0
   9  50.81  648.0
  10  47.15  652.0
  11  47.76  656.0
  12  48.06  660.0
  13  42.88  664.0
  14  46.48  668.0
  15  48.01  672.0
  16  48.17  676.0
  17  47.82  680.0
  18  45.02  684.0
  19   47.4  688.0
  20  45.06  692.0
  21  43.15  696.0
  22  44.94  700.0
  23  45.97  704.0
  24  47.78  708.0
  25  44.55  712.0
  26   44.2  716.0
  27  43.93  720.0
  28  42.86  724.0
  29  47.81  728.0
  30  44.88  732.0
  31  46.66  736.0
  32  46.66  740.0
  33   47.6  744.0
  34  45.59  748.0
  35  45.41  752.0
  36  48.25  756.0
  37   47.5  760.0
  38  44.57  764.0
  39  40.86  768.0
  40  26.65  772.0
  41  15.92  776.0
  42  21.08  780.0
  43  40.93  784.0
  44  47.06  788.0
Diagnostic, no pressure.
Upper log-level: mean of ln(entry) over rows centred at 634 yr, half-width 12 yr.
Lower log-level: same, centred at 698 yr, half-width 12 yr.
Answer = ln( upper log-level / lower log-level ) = 0.021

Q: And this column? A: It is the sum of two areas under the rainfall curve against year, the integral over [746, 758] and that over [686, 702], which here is 1279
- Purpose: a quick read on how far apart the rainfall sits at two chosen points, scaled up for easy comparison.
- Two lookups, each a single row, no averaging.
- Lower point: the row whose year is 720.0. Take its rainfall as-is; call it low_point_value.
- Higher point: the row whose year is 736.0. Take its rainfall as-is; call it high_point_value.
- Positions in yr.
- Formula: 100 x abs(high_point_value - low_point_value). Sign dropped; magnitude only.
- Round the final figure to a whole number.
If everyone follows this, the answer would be 273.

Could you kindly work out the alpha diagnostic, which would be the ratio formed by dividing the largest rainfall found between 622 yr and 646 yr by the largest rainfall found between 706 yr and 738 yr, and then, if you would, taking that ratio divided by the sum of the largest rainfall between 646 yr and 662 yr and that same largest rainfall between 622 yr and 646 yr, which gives 0.0106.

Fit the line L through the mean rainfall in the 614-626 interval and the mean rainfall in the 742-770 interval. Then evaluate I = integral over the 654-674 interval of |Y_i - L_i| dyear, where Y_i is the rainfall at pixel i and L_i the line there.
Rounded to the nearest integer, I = 28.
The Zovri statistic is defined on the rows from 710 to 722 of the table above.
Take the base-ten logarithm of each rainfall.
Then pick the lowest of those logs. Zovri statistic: 1.643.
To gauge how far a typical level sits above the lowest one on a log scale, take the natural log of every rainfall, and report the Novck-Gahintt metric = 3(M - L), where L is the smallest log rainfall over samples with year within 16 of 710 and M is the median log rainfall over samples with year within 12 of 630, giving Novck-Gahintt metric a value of 0.52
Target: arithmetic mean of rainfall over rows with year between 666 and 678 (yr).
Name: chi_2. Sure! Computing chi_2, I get 47.6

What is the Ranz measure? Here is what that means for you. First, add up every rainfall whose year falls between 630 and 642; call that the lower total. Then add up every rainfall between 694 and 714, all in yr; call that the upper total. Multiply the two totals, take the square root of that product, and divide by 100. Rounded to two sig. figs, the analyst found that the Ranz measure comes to 1.8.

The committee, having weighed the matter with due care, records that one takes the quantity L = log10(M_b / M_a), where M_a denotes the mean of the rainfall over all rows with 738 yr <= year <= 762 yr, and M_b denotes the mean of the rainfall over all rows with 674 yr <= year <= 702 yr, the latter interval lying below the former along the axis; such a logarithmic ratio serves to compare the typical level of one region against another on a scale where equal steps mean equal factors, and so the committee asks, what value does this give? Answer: -0.01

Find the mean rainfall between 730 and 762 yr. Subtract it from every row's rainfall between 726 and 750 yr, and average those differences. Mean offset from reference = 0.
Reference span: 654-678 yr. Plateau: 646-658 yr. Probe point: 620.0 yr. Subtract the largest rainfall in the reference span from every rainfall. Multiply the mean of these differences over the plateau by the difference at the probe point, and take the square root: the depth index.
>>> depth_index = 1.1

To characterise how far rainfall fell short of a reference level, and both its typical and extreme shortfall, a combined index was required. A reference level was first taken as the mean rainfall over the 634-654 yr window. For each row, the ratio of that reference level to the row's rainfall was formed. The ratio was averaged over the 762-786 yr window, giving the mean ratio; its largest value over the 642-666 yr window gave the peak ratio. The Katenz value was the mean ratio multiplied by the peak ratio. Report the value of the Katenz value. 1.97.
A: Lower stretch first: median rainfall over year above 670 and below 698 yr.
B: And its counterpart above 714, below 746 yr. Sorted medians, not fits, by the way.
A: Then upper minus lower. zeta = -1.6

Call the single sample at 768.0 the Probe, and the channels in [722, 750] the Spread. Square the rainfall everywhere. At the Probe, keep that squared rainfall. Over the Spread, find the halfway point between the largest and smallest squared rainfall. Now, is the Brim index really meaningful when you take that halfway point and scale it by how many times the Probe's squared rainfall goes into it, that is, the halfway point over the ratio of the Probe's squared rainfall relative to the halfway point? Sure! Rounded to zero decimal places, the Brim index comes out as 2545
